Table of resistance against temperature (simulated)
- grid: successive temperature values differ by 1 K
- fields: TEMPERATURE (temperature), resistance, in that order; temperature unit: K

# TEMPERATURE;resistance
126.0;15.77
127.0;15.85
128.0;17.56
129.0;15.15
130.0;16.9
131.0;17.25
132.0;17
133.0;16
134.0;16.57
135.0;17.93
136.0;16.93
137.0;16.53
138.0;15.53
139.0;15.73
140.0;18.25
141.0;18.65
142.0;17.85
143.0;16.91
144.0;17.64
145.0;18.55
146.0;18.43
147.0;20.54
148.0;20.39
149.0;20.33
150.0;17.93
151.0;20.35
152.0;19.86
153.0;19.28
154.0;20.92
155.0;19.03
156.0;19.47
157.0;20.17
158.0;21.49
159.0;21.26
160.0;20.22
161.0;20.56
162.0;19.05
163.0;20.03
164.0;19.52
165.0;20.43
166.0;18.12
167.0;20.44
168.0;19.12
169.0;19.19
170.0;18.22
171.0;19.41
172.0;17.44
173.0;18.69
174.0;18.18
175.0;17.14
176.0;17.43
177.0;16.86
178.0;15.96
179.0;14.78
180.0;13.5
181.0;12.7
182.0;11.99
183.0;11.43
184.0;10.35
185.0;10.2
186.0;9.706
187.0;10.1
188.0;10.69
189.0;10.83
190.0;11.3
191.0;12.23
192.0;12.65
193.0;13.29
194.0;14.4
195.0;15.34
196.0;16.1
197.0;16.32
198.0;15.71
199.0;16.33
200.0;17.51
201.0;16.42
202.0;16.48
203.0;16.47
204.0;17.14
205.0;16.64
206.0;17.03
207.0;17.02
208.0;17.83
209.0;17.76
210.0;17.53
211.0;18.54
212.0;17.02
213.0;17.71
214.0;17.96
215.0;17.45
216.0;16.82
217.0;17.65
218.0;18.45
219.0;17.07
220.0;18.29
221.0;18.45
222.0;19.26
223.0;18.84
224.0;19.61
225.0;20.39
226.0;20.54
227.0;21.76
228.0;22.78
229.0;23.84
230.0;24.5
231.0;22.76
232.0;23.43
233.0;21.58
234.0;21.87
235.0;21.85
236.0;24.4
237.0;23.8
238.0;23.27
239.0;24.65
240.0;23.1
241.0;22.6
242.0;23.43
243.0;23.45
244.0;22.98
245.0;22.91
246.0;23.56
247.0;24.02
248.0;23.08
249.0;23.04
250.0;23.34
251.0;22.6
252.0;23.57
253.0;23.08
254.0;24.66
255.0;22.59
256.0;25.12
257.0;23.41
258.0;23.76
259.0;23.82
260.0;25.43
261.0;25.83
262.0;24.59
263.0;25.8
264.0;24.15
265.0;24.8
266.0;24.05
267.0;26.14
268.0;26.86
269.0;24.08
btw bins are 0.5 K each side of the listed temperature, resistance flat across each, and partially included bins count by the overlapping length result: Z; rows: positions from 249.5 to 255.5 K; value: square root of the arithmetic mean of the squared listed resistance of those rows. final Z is 23.3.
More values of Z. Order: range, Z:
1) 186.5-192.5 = 11.3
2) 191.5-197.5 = 14.7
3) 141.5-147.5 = 18.4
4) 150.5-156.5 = 19.8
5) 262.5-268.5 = 25.3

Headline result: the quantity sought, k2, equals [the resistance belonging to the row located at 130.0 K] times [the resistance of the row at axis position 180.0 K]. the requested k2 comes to 228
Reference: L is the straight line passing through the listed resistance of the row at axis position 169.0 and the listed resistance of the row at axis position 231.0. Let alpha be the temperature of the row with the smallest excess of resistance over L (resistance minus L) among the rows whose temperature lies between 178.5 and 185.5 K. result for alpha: 185.0 K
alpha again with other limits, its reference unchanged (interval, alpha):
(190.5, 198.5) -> 191.0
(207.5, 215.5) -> 212.0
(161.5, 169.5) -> 166.0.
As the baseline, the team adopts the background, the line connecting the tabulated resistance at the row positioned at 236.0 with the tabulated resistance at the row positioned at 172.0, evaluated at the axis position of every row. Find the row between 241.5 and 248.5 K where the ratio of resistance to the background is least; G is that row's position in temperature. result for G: 248.0 K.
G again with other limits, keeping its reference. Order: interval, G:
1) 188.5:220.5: 189.0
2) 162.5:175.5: 175.0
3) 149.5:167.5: 166.0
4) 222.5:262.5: 223.0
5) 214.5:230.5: 216.0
